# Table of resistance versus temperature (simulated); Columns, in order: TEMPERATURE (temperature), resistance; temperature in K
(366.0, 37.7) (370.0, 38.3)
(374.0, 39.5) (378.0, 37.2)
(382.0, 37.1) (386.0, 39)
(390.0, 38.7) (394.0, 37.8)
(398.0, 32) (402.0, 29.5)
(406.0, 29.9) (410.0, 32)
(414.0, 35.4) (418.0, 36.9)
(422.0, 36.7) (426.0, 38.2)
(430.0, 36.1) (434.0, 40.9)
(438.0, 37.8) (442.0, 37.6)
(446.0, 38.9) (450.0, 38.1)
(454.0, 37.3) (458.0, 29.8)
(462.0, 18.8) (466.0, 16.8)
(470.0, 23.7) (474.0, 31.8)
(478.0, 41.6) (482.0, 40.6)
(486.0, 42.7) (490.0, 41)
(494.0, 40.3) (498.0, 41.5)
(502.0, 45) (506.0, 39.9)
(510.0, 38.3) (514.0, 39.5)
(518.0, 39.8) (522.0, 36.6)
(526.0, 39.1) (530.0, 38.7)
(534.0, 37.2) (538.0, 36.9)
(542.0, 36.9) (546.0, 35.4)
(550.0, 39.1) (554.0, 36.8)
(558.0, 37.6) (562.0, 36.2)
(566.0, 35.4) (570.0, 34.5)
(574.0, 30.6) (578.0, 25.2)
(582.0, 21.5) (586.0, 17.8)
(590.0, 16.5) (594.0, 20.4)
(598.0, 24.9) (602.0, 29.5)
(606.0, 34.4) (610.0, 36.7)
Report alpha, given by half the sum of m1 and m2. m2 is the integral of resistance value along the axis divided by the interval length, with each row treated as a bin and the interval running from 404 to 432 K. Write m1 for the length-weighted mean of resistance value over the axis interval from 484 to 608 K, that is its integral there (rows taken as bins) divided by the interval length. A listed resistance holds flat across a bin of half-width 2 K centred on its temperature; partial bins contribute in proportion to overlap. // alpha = 34.8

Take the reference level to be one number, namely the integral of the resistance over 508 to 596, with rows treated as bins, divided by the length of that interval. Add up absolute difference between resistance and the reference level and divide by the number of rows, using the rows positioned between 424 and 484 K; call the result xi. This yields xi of 7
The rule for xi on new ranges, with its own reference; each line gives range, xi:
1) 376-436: 4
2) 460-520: 8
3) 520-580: 4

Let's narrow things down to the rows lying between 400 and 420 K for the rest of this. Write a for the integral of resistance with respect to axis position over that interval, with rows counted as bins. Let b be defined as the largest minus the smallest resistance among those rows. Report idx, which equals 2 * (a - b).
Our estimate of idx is 1295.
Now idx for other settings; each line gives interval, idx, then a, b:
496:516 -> 1620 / 817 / 6.7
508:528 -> 1540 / 773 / 3.2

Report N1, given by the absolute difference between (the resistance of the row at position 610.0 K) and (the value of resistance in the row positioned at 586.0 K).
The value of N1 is 19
